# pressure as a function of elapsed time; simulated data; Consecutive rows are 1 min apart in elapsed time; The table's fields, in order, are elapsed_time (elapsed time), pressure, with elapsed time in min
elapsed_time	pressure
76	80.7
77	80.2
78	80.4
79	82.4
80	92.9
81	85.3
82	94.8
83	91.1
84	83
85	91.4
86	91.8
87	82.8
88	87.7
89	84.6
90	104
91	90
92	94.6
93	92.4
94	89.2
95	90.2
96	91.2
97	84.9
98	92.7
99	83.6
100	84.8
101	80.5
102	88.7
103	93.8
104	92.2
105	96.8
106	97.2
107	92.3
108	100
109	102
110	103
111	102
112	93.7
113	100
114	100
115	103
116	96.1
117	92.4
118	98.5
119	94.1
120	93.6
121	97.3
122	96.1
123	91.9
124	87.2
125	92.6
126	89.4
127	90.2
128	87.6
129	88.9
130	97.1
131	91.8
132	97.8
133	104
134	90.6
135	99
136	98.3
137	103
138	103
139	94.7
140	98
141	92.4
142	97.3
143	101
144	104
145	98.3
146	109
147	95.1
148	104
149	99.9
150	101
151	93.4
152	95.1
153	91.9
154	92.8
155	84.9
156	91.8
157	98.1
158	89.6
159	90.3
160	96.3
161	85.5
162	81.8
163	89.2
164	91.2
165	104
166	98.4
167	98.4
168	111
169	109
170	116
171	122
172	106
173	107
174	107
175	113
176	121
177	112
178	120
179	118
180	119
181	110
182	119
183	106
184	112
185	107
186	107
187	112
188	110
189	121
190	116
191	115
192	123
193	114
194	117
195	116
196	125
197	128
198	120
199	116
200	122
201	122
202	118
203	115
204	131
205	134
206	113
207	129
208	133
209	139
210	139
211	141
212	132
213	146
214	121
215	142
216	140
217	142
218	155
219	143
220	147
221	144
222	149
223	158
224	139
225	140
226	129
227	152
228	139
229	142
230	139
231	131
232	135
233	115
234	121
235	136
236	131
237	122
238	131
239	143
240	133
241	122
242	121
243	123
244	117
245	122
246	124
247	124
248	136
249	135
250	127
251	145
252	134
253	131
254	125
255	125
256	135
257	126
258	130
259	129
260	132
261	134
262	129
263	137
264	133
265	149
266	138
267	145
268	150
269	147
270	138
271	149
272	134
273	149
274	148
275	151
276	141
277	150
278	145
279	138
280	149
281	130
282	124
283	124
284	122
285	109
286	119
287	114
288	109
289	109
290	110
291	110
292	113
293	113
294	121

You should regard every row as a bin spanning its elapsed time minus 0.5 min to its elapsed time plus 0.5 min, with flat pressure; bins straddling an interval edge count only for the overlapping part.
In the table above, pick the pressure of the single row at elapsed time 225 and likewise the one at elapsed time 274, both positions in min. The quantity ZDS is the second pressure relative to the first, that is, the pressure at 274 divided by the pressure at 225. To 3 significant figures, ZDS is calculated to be 1.06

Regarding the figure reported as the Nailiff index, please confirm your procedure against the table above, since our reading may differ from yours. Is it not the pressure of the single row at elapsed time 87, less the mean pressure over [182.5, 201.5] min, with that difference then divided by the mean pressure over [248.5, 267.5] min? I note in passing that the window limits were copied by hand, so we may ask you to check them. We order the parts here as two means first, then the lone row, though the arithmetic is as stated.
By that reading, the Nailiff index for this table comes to -0.25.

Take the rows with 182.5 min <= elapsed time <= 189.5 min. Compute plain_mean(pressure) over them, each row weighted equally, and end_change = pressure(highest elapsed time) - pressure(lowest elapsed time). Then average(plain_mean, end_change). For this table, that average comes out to 63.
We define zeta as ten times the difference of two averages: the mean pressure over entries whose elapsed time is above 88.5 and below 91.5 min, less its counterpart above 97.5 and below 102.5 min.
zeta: 68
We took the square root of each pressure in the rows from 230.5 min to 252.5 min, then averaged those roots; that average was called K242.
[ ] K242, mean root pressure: 11.3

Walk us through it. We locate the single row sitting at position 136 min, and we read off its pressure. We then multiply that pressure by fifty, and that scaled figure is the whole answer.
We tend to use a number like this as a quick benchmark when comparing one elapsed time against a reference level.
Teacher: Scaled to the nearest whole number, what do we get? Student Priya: 4915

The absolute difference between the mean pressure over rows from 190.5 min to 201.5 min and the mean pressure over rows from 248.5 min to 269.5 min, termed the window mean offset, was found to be 15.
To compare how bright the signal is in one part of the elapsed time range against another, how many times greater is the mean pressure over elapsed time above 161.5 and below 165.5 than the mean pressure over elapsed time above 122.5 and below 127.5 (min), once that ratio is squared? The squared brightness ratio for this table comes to 1.0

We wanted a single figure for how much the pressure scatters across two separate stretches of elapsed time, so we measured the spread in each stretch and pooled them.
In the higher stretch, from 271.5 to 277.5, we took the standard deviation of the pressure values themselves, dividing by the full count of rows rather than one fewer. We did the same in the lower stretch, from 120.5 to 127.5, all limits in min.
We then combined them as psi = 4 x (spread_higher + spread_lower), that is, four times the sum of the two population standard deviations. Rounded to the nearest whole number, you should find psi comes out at 38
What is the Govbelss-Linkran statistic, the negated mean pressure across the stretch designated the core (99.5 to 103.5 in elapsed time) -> -87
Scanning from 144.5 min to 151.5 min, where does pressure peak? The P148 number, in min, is 146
